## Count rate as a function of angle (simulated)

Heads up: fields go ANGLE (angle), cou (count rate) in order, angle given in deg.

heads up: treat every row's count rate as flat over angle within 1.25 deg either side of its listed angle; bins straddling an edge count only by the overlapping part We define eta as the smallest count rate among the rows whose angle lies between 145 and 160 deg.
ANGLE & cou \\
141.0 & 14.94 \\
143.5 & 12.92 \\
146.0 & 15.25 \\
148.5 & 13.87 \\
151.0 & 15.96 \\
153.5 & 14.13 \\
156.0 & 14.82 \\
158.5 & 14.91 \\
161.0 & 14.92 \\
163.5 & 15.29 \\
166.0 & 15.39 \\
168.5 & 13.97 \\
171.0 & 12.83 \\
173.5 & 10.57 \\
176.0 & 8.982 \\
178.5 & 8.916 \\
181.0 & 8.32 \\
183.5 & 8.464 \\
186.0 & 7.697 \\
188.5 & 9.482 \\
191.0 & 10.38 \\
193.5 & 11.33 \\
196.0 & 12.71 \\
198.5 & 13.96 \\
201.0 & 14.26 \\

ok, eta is 13.87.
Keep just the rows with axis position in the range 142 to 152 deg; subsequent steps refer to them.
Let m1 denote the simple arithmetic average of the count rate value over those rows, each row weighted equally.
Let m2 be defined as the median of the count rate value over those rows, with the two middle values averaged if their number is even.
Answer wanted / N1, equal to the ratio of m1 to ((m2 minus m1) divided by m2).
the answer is 3519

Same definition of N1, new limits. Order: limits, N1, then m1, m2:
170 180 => -184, 10.3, 9.8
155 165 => -3193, 15.0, 14.9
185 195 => 463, 9.7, 9.9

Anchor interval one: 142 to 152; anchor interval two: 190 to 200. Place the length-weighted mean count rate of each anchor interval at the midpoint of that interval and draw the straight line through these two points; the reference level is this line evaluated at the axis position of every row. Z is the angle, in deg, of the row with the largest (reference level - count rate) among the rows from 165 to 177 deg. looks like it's 176.0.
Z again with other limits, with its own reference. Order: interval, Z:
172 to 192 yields 186.0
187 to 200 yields 188.5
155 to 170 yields 168.5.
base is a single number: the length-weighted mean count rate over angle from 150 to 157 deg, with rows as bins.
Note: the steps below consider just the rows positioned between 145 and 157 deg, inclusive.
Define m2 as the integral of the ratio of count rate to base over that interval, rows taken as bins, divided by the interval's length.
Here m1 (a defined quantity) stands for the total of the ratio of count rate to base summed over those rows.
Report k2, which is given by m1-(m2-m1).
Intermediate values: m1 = 5.0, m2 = 0.99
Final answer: 9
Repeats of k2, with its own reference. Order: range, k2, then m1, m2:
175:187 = 5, 2.8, 0.57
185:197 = 6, 3.5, 0.69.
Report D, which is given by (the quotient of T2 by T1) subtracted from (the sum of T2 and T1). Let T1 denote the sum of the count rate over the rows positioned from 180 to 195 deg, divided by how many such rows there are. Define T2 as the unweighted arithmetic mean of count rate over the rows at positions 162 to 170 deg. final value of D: 23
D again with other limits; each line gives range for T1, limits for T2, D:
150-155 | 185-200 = 25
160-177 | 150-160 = 27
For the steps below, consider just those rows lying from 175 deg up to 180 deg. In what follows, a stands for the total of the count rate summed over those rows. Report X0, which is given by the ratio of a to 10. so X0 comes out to 1.8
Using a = 18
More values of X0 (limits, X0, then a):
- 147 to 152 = 3.0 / 30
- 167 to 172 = 2.7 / 27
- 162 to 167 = 3.1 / 31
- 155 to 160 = 3.0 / 30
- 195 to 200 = 2.7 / 27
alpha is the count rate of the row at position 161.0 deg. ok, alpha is 14.92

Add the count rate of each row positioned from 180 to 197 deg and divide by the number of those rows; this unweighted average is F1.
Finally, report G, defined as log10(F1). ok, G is 0.99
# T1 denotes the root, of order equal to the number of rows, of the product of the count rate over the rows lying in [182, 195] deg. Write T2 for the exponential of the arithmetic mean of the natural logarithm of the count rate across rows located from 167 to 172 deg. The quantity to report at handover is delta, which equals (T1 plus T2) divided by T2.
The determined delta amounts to 1.70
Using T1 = 9.4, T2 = 13.4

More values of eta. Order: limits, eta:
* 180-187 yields 7.697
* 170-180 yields 8.916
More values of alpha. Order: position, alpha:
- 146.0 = 15.25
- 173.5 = 10.57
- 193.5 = 11.33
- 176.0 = 8.982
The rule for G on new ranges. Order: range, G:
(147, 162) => 1.17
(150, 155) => 1.18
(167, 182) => 1.03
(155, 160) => 1.17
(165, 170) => 1.17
